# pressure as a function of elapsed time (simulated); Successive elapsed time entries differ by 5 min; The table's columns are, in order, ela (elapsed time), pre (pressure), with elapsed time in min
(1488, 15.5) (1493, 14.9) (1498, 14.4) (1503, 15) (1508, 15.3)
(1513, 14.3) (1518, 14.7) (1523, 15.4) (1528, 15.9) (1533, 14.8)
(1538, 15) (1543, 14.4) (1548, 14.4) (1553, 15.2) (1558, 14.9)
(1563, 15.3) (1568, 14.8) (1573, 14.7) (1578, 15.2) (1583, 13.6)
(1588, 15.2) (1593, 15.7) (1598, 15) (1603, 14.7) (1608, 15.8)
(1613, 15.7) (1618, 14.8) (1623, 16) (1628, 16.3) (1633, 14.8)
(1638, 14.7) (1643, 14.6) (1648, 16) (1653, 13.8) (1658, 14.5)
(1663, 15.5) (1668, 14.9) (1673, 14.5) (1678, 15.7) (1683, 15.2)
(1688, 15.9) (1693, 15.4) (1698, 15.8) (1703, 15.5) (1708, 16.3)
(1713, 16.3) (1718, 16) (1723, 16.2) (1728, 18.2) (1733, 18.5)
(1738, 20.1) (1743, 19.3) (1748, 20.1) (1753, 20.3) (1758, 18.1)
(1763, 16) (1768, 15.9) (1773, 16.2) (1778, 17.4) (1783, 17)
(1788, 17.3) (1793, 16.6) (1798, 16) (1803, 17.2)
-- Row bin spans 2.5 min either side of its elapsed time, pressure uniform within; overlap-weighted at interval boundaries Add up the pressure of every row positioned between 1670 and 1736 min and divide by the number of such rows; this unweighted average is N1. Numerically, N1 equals 16.1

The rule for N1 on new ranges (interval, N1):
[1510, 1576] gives 14.9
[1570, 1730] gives 15.4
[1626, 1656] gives 15.0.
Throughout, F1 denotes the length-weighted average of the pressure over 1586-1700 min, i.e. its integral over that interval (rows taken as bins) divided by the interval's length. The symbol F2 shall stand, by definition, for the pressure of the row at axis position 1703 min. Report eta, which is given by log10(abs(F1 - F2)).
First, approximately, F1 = 15.2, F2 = 15.5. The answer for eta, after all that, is -0.58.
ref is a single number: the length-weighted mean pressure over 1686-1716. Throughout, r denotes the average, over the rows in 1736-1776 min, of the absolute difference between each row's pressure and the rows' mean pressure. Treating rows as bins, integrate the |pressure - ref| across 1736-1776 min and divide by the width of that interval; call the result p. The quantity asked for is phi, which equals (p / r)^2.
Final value 1.9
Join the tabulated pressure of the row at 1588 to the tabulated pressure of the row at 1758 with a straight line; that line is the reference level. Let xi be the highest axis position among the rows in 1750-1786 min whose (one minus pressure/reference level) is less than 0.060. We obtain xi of 1778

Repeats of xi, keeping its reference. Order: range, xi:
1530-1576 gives 1573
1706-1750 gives 1748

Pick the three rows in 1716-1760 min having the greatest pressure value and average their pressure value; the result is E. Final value 20.2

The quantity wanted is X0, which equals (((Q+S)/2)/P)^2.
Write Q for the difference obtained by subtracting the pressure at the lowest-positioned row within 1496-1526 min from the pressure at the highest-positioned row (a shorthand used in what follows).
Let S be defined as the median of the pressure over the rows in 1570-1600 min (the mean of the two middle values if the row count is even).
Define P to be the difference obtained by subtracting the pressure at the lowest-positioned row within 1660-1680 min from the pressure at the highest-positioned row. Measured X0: 1620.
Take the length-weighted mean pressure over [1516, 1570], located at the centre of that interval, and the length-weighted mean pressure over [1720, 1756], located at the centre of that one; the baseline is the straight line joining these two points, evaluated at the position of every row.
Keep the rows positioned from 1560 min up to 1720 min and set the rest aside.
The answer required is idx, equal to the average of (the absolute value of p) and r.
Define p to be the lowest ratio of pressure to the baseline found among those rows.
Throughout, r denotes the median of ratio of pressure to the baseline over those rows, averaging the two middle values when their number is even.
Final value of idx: 0.85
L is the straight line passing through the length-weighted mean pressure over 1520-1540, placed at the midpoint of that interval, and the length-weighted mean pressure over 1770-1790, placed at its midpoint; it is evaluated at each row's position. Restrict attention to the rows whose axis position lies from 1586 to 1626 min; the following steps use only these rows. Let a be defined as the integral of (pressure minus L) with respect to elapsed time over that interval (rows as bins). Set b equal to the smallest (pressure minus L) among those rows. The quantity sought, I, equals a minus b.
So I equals -15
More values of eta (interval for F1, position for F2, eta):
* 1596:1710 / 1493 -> -0.43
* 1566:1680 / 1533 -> -0.58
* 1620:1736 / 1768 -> -0.69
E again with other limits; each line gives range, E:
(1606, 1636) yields 16.0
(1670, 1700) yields 15.8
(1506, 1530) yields 15.5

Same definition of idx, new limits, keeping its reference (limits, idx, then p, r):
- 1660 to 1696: 0.84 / 0.82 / 0.86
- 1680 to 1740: 0.87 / 0.85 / 0.88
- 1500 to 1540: 1.01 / 0.99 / 1.04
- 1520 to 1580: 0.96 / 0.94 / 0.98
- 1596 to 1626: 0.92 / 0.90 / 0.94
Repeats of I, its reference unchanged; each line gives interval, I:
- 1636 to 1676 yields -49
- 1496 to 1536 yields -7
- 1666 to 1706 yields -36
